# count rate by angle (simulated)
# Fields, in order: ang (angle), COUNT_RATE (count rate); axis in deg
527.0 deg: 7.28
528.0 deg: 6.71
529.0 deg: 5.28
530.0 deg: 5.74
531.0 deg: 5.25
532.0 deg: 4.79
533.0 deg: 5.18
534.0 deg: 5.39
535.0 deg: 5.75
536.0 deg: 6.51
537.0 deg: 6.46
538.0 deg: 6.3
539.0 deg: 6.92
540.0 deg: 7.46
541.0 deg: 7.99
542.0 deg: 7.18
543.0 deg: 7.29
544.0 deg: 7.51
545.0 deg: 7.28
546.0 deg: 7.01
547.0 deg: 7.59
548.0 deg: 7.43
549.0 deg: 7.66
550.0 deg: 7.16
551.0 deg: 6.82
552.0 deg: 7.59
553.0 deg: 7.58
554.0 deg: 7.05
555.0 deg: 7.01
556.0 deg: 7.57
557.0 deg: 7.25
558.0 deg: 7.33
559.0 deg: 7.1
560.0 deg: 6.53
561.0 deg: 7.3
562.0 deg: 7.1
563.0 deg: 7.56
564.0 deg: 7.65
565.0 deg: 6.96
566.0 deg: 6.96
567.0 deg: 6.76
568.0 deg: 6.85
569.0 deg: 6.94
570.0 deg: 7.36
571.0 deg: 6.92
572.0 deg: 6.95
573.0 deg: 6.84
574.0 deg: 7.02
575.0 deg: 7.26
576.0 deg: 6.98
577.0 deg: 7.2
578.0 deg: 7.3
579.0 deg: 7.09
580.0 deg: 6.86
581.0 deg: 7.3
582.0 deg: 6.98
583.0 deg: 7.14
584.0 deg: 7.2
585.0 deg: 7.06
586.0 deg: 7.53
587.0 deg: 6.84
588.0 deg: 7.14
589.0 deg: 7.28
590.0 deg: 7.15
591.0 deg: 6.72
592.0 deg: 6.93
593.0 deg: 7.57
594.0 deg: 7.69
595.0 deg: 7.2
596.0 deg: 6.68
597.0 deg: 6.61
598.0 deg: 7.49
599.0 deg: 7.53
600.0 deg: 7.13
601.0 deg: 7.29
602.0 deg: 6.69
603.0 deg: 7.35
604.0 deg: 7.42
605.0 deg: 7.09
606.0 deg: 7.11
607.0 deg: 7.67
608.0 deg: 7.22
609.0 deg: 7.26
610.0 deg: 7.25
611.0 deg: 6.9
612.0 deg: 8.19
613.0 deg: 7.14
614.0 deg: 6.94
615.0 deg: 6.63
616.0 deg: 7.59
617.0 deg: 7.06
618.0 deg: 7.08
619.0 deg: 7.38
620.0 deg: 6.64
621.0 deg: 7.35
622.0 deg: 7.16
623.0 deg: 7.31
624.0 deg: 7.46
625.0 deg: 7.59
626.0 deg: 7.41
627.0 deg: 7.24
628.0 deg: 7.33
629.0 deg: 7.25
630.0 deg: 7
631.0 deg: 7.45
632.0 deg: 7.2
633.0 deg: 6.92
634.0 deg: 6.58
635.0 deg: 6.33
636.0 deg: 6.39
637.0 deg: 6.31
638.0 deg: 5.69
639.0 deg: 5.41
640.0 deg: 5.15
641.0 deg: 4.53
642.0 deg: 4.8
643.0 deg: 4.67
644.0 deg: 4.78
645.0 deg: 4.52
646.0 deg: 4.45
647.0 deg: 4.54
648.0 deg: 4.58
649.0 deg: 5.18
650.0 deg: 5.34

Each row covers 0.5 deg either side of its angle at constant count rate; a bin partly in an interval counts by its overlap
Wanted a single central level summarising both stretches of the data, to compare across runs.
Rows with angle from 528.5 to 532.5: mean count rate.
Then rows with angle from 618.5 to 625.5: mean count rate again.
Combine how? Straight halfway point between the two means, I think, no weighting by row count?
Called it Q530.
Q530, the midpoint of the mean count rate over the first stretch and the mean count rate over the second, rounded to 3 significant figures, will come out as 6.27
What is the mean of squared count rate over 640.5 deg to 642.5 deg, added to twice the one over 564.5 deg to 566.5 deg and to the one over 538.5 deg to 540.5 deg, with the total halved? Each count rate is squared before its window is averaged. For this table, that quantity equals 85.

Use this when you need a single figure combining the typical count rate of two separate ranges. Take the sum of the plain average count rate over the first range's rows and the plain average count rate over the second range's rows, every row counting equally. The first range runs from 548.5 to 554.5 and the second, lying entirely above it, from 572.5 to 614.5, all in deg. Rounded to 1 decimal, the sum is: 14.5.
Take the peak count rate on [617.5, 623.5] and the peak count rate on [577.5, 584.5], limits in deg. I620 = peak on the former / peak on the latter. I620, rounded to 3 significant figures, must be 1.01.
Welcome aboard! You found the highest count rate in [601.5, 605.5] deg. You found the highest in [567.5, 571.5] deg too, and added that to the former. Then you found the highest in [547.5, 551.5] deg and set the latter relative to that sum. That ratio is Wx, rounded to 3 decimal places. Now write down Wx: 0.518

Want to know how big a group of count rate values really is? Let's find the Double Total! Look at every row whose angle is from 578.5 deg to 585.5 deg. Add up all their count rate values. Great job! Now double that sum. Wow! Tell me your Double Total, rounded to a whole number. 99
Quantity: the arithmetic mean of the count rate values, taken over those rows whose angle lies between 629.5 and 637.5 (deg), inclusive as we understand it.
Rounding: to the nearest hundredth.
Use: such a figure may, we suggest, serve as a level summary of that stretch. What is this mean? 6.77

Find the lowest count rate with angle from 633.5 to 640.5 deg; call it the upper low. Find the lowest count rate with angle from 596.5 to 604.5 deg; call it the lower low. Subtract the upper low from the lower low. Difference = 1.5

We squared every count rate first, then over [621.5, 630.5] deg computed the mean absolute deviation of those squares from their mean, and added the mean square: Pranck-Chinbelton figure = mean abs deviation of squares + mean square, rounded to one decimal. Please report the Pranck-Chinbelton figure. 55.3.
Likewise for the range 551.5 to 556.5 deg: 58.1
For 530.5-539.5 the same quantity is 42.0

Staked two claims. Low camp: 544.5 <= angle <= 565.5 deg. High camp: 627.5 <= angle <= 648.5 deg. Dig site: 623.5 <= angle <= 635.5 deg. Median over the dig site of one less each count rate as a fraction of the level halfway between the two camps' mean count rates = -0.109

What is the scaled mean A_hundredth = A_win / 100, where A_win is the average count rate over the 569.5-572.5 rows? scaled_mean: 0.0708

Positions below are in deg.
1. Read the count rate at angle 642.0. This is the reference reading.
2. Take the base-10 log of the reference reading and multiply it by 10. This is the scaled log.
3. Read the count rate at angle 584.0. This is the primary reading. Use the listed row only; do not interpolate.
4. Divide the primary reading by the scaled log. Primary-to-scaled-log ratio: 1.06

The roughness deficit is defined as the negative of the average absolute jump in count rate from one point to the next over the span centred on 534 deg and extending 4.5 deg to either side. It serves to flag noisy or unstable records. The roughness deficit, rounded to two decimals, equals -0.36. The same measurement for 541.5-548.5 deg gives -0.26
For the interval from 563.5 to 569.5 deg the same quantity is -0.21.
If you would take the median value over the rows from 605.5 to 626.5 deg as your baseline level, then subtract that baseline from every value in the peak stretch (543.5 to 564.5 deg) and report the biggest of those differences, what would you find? 0.4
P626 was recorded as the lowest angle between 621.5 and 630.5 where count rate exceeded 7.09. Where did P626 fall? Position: 622.0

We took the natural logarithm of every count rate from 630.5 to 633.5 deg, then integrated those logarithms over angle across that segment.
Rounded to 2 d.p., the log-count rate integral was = 5.92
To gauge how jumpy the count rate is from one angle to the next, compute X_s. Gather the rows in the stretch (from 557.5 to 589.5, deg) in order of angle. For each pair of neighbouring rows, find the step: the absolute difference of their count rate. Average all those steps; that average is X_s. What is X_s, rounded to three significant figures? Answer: 0.276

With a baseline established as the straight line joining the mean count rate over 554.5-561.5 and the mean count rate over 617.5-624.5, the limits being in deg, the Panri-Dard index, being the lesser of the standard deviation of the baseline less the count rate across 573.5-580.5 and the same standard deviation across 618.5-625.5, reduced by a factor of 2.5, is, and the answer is 0.06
